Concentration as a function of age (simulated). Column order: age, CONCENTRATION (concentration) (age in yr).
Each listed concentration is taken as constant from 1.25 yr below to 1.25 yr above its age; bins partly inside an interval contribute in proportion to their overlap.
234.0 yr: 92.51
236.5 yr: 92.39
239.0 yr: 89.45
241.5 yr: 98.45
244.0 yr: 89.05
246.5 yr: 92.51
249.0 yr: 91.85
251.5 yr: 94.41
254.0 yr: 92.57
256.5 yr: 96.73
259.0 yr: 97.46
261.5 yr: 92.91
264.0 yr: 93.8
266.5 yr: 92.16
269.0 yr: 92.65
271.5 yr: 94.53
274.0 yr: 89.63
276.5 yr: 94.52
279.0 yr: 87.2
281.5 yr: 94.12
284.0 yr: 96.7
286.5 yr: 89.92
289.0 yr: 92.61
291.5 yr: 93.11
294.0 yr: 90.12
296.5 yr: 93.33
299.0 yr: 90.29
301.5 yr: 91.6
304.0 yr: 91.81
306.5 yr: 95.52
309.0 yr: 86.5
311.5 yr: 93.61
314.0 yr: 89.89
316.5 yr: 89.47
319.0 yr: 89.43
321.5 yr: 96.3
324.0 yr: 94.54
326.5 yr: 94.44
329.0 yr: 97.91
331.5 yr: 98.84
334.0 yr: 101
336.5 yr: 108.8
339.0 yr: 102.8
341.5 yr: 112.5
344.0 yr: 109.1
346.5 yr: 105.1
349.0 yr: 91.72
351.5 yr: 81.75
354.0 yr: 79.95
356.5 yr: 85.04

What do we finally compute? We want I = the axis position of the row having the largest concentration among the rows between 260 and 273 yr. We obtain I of 271.5 yr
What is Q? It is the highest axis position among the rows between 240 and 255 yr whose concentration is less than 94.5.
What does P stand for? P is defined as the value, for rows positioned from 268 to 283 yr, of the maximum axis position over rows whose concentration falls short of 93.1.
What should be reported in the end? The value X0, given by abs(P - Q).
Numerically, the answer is 25.0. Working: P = 279.0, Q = 254.0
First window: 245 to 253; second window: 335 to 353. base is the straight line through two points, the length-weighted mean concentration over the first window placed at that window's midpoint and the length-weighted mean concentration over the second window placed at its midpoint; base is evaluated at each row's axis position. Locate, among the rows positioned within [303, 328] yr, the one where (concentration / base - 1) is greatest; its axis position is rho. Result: 306.5 yr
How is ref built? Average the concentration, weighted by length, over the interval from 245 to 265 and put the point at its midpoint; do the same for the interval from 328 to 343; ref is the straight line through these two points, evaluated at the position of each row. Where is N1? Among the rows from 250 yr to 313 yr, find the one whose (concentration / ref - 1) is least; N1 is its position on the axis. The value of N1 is 309.0 yr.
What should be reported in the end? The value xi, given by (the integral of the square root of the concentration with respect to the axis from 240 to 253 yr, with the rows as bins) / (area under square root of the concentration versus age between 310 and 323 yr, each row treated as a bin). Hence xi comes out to 1.0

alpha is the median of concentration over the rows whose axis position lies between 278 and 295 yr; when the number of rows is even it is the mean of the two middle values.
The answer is 92.6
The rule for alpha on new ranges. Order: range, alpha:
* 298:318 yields 90.9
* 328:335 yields 98.8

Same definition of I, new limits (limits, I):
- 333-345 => 341.5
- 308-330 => 329.0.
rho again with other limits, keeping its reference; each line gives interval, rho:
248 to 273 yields 259.0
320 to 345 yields 341.5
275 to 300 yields 284.0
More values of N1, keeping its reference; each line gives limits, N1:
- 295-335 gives 309.0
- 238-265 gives 244.0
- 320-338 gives 326.5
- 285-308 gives 299.0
